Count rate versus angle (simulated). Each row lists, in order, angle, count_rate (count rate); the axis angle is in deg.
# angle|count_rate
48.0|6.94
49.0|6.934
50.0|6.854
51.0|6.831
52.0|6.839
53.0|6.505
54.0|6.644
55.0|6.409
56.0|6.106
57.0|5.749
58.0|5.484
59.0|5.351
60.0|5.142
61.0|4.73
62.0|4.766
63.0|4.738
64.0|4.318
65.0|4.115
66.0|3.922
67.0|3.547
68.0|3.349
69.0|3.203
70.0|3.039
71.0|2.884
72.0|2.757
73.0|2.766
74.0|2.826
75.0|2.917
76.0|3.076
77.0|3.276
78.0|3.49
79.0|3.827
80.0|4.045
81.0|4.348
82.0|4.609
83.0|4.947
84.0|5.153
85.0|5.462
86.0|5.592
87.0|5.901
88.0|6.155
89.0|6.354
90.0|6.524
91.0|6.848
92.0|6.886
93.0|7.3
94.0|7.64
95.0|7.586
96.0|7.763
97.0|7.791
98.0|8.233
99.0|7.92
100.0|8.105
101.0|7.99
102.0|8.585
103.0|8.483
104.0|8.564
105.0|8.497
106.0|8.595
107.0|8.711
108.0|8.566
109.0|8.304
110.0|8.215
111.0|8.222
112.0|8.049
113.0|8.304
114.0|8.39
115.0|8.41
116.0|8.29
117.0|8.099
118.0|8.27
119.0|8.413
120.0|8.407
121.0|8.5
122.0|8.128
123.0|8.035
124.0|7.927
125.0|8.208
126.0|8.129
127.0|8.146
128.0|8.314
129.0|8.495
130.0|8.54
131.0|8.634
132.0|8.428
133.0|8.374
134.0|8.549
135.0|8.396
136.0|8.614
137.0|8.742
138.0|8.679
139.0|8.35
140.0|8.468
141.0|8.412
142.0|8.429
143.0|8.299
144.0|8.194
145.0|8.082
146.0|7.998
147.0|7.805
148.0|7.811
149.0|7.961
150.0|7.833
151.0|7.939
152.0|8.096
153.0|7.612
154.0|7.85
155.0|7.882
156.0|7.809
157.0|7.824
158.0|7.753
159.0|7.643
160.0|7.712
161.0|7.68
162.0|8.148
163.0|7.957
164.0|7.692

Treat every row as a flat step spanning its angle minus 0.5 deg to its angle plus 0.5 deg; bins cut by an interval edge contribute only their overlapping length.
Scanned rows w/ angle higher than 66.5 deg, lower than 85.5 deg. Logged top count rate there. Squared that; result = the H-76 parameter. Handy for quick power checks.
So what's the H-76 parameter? 29.8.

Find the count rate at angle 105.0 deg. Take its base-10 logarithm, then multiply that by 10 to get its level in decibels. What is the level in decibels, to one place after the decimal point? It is 9.3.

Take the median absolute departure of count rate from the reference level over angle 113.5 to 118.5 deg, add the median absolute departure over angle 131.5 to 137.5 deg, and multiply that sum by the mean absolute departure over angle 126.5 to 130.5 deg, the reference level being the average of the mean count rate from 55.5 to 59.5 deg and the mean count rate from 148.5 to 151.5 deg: 5.1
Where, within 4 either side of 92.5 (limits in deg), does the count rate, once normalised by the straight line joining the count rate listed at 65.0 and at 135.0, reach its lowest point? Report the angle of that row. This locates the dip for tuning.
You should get 89.0 deg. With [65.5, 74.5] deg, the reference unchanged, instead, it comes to 73.0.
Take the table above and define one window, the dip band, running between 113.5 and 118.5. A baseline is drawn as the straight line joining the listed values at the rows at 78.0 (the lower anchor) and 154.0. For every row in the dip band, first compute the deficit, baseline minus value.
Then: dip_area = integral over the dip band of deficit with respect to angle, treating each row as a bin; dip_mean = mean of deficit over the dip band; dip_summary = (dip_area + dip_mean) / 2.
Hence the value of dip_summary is -7.9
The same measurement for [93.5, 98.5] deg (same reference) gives -9.8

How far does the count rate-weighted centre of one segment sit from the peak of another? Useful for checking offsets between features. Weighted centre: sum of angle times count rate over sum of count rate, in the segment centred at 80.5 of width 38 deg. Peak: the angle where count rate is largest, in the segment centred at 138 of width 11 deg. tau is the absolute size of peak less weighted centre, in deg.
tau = 53.2 deg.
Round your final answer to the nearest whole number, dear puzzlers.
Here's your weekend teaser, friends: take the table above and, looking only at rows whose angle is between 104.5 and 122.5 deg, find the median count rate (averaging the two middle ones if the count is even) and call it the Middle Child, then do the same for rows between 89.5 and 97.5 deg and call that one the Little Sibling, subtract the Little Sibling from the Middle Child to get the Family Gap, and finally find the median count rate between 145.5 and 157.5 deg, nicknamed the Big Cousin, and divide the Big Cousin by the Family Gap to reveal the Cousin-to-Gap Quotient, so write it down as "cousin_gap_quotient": 9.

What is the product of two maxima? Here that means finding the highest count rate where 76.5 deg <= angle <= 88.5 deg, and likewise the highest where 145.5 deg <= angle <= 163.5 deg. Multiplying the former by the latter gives 50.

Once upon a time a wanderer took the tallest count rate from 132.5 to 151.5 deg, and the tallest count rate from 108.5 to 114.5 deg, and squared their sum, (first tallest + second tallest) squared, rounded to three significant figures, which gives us 294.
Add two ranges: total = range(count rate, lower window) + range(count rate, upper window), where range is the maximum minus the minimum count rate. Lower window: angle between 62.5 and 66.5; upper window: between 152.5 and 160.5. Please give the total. 1.09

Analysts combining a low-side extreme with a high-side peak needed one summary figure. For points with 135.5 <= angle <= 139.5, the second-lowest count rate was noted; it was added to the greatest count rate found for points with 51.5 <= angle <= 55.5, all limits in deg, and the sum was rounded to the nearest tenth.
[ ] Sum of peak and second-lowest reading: 15.5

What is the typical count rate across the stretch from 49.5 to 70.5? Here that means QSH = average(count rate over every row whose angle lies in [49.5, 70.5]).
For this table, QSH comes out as 5.13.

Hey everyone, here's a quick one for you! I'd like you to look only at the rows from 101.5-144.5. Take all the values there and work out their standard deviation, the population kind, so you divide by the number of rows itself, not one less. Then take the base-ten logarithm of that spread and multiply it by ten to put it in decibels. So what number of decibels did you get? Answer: -7.2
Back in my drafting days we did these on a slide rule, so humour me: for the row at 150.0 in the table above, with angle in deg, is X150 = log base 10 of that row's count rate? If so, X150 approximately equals 0.8939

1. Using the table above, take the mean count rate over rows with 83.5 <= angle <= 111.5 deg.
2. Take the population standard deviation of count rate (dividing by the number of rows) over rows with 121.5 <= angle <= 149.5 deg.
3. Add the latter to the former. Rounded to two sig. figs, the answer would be 7.8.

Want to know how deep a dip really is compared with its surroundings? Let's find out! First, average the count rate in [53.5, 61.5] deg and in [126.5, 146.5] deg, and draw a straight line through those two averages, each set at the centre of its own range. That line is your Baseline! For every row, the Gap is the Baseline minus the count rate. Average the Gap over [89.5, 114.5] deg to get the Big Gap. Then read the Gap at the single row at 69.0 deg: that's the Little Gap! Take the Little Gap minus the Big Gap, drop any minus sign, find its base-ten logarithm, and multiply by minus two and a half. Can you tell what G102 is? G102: -1.41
